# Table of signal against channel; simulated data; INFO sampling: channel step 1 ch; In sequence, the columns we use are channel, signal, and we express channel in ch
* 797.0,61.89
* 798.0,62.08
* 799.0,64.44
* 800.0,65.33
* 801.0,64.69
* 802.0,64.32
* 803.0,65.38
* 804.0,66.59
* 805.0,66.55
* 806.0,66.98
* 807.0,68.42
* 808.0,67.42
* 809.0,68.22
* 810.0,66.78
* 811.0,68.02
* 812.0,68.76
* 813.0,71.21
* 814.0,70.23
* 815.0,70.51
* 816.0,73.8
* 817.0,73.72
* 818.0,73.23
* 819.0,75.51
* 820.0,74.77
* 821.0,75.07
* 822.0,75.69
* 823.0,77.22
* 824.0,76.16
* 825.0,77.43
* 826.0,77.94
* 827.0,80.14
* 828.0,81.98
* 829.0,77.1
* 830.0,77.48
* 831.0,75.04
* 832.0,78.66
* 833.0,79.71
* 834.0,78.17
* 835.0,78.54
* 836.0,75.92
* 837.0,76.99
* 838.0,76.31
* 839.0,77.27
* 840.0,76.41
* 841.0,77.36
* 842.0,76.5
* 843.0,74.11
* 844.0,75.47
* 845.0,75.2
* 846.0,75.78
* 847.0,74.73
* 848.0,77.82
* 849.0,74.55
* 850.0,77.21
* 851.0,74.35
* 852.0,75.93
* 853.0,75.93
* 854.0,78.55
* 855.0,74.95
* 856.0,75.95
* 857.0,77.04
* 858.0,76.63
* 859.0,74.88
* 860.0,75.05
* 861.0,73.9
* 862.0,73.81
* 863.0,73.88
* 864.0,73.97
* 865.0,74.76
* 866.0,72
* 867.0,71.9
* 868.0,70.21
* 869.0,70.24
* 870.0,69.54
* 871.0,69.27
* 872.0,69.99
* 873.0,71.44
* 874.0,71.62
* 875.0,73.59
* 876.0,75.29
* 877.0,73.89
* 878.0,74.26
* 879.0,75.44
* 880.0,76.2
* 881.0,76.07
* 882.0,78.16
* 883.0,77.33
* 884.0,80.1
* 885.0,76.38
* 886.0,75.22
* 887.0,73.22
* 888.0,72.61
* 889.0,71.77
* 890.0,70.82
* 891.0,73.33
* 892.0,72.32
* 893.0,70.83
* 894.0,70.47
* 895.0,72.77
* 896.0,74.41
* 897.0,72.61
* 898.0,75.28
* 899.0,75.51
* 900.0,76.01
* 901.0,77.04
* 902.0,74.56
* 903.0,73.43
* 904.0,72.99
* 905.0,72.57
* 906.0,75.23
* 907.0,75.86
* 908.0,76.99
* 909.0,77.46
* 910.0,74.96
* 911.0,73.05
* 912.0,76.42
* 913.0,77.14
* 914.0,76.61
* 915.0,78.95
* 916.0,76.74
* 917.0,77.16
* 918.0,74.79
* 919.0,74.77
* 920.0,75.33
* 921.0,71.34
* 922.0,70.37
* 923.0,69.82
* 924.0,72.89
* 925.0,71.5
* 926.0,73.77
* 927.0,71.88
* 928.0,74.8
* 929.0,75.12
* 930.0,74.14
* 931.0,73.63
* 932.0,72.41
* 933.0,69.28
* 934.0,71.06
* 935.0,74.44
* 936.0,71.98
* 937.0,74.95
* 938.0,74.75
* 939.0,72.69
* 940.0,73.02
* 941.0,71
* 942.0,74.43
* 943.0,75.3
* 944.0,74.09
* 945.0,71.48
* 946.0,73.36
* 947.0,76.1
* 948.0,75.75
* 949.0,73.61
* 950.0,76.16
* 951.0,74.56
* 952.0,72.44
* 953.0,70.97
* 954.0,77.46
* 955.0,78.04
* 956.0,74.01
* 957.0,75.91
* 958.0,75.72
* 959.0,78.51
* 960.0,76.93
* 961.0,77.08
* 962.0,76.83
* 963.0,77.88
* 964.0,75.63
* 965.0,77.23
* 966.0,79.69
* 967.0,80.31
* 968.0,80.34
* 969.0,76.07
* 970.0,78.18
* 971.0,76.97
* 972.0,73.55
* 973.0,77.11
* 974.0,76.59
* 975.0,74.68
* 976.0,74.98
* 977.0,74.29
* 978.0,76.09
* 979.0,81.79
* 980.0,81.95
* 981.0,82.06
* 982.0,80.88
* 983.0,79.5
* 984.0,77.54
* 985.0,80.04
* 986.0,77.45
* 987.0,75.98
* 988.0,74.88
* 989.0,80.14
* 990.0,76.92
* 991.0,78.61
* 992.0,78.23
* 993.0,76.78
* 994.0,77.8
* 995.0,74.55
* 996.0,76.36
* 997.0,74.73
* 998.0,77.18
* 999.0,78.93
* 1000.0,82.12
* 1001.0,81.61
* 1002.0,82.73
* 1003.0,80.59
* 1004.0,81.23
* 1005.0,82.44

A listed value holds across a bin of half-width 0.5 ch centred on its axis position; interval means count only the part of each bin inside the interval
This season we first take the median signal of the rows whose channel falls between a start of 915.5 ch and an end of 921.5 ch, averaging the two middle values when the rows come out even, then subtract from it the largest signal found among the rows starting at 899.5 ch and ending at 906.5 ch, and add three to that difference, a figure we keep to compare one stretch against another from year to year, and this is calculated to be 1.0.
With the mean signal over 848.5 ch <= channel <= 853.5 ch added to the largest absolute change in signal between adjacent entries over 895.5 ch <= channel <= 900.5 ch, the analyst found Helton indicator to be 78.3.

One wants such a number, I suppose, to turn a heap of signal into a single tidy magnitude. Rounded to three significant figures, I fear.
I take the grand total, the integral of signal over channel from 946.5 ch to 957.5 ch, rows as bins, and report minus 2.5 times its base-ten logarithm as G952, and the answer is -7.29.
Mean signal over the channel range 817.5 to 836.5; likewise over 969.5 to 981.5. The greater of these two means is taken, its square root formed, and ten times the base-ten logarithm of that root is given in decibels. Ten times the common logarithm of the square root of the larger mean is 9.44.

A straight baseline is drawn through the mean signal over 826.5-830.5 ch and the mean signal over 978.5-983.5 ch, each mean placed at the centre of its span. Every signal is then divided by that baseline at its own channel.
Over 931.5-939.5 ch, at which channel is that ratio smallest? 933.0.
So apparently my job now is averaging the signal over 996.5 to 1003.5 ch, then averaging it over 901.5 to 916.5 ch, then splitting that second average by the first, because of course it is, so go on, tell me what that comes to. 0.95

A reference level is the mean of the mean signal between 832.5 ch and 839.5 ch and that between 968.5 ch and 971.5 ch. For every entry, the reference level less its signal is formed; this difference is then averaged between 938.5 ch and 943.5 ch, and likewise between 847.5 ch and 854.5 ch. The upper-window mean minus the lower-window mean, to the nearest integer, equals 3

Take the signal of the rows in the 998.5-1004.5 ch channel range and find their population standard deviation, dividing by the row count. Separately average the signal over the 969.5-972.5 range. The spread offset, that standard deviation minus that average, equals -75.0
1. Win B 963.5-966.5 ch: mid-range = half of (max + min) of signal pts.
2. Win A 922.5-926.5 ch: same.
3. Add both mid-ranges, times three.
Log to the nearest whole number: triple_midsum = 448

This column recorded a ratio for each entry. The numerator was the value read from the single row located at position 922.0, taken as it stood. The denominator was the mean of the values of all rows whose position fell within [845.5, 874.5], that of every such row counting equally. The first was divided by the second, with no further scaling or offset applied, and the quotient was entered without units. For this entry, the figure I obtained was 0.95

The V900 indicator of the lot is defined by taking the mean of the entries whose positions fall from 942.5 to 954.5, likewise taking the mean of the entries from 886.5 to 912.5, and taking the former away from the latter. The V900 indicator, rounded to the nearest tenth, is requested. -0.3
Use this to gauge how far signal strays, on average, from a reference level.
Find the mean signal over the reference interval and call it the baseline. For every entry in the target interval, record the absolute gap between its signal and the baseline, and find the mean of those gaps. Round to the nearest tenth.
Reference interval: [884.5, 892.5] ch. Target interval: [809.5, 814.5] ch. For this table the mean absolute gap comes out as 4.2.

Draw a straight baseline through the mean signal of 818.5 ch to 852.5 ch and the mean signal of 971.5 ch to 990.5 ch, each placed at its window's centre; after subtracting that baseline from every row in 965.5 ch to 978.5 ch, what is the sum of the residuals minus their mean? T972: -10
